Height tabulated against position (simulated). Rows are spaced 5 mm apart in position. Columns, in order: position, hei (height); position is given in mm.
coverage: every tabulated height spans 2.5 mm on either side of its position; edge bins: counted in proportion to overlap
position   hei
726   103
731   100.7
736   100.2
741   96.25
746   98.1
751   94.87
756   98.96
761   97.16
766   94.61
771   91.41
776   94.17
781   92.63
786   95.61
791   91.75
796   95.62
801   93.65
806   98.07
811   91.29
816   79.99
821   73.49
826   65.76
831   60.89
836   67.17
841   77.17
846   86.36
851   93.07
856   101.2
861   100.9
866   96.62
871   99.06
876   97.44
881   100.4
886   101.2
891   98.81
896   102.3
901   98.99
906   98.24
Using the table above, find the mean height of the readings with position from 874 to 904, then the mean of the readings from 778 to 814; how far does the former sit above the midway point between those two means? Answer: 3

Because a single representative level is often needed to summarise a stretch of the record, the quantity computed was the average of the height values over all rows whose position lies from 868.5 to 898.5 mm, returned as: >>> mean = 100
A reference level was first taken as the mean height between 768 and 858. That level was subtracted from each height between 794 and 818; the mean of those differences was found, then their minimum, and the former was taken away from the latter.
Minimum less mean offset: -12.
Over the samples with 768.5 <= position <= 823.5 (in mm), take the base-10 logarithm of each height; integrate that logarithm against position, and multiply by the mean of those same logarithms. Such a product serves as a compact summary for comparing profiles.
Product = 210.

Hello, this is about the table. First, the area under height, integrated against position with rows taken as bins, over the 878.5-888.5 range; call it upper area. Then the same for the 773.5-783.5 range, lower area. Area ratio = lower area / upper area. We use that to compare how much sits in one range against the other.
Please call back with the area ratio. 0.93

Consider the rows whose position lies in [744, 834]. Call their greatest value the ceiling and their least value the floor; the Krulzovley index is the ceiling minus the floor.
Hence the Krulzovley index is 38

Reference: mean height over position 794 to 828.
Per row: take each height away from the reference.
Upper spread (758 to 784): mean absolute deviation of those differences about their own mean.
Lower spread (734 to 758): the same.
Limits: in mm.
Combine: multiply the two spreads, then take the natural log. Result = 1.0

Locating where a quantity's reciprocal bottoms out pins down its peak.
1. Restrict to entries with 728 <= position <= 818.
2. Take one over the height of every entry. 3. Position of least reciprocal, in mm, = 731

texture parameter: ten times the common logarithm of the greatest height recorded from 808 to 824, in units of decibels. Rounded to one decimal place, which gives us 19.6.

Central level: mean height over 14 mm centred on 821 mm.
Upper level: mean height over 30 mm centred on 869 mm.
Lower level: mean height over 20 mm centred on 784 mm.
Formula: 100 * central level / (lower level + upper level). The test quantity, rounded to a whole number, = 38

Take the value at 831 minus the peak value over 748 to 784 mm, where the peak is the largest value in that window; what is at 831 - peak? -38.1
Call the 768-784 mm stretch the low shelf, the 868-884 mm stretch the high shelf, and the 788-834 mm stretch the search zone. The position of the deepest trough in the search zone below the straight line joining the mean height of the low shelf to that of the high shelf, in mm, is 831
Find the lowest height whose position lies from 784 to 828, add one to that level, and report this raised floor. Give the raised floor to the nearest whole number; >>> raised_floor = 67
